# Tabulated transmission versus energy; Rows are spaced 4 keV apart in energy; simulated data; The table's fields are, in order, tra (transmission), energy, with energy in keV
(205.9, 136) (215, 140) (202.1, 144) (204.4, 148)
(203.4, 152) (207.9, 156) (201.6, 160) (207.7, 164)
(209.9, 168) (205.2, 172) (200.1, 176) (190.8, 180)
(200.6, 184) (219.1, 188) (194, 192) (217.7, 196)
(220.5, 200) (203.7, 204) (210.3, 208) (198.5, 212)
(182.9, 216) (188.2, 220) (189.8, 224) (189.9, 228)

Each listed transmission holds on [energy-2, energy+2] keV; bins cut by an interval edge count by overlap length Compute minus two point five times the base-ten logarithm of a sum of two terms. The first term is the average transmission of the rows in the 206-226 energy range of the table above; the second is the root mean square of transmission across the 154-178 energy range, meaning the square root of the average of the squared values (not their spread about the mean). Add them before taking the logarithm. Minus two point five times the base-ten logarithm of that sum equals -6.50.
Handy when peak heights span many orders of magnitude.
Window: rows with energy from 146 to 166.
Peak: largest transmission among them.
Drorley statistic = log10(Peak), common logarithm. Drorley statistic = 2.32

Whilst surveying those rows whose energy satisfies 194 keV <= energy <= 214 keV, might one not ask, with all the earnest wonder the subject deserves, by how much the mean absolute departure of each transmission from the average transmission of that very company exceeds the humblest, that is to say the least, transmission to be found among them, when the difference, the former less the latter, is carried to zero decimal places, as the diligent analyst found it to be -191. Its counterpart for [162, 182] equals -185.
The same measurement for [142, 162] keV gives -200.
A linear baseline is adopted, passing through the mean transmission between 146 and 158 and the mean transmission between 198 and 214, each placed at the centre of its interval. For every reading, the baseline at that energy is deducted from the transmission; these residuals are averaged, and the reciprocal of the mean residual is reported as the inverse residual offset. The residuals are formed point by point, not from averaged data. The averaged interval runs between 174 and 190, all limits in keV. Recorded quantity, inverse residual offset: -0.2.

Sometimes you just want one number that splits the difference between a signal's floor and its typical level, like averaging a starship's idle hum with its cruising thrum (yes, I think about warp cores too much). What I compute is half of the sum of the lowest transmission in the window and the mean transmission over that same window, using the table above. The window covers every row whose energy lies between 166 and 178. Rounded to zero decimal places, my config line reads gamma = 203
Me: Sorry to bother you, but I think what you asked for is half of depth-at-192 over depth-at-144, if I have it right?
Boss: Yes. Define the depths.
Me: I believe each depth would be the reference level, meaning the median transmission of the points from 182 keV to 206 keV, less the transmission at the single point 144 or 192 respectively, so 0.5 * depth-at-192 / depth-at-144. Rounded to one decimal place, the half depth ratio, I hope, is 1.0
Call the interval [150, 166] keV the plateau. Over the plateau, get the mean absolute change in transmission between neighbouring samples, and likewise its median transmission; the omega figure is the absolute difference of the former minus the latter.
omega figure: 200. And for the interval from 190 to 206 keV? 196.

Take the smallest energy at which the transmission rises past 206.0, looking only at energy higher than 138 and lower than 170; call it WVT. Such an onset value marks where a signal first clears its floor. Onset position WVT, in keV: 140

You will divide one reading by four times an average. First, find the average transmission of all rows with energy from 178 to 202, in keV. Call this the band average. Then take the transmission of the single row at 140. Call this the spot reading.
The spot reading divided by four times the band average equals 0.260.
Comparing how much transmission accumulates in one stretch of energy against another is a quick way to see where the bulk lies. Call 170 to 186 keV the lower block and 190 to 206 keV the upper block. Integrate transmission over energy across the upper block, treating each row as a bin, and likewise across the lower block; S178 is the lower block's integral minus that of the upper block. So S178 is -157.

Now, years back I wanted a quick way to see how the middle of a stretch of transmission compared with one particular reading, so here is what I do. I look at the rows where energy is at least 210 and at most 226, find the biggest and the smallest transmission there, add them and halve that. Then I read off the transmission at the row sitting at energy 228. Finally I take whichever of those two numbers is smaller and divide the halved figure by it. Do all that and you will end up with 1.00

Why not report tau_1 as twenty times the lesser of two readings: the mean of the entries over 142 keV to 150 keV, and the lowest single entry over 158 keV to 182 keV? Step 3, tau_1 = 3816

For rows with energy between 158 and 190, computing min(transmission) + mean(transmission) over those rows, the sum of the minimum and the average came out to 395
